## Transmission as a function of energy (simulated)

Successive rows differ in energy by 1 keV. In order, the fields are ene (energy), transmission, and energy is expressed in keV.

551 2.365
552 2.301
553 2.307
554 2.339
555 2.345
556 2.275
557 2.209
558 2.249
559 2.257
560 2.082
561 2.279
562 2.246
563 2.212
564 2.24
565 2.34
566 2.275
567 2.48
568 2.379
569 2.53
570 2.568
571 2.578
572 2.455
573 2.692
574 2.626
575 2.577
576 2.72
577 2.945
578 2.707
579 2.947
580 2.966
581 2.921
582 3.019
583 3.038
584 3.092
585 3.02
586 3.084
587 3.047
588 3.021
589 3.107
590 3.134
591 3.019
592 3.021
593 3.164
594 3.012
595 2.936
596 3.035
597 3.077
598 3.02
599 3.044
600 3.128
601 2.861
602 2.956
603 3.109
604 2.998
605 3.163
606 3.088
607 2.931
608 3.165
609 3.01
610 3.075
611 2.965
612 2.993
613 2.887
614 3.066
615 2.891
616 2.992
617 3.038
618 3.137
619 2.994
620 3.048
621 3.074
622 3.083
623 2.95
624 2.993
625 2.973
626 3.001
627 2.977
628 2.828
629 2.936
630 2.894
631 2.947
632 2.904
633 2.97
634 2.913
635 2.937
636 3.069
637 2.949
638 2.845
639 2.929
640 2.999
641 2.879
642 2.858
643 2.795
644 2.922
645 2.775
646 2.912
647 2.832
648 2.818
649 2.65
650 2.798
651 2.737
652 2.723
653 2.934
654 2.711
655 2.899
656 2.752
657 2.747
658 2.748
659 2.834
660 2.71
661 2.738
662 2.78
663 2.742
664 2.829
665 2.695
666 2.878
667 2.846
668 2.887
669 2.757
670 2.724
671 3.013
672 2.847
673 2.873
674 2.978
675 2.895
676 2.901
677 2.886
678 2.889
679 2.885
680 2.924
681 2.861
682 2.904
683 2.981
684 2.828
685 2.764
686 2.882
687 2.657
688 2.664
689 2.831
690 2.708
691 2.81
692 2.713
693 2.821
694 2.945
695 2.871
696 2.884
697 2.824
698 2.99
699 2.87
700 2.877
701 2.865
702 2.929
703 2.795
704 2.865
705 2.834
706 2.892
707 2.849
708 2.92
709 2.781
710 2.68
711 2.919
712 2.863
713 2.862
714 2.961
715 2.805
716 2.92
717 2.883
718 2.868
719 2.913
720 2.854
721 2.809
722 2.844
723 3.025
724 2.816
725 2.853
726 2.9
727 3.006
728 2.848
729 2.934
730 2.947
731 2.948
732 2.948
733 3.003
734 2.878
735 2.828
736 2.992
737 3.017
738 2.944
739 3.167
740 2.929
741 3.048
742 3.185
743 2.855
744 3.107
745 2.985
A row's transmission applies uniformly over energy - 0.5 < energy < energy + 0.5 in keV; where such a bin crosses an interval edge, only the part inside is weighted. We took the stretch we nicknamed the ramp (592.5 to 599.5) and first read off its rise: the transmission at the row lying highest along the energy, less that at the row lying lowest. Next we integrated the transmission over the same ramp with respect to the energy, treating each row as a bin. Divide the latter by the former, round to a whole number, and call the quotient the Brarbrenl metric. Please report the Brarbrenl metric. -177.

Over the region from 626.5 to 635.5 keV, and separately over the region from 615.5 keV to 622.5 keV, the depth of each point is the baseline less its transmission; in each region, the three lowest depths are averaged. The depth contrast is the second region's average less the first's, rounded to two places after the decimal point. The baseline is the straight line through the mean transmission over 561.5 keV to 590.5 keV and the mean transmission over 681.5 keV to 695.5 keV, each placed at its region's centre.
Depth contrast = -0.14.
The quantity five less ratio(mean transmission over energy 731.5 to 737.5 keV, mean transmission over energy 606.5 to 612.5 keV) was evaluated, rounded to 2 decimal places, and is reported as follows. 4.03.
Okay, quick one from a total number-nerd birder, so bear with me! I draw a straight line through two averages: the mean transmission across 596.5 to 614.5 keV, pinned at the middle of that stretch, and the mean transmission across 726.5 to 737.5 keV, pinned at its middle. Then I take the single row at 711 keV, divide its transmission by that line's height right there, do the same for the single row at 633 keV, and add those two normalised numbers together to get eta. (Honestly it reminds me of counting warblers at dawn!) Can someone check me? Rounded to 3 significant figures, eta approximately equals 1.97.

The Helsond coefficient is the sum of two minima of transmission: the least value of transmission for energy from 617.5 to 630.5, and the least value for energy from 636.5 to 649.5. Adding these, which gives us 5.48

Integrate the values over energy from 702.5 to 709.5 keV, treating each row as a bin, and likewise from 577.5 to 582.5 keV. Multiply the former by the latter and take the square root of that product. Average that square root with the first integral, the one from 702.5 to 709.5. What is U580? 18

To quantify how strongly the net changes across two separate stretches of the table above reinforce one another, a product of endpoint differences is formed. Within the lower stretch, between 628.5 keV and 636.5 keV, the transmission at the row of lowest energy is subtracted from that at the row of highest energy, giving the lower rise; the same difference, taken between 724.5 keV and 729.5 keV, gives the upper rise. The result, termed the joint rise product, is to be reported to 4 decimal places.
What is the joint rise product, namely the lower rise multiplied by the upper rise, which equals 0.0108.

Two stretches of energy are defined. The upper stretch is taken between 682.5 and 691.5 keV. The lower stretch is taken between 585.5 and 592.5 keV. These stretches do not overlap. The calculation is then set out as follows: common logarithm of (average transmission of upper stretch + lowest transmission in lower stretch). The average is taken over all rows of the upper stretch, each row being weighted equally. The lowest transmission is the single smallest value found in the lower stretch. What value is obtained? 0.76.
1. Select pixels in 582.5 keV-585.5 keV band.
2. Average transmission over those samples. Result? 3.050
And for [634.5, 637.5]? 2.985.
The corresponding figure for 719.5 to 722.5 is 2.836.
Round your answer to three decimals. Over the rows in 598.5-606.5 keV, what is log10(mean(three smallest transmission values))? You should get 0.468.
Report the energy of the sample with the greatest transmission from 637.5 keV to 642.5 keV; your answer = 640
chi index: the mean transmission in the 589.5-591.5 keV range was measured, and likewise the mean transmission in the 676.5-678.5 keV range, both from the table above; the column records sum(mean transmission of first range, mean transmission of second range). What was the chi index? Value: 5.96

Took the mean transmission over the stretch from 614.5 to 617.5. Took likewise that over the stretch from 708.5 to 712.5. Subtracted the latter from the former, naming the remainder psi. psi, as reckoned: 0.163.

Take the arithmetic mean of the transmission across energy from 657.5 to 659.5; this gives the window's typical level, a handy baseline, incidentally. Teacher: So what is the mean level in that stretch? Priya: 2.79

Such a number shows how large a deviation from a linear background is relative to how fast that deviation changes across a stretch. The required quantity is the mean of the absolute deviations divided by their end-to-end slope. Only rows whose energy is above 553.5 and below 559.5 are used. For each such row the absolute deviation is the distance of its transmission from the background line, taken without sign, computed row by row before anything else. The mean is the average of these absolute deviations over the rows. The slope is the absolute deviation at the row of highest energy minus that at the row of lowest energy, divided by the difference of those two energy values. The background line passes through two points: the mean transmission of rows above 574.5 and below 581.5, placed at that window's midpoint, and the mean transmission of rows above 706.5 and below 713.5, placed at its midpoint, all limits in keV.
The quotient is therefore 33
